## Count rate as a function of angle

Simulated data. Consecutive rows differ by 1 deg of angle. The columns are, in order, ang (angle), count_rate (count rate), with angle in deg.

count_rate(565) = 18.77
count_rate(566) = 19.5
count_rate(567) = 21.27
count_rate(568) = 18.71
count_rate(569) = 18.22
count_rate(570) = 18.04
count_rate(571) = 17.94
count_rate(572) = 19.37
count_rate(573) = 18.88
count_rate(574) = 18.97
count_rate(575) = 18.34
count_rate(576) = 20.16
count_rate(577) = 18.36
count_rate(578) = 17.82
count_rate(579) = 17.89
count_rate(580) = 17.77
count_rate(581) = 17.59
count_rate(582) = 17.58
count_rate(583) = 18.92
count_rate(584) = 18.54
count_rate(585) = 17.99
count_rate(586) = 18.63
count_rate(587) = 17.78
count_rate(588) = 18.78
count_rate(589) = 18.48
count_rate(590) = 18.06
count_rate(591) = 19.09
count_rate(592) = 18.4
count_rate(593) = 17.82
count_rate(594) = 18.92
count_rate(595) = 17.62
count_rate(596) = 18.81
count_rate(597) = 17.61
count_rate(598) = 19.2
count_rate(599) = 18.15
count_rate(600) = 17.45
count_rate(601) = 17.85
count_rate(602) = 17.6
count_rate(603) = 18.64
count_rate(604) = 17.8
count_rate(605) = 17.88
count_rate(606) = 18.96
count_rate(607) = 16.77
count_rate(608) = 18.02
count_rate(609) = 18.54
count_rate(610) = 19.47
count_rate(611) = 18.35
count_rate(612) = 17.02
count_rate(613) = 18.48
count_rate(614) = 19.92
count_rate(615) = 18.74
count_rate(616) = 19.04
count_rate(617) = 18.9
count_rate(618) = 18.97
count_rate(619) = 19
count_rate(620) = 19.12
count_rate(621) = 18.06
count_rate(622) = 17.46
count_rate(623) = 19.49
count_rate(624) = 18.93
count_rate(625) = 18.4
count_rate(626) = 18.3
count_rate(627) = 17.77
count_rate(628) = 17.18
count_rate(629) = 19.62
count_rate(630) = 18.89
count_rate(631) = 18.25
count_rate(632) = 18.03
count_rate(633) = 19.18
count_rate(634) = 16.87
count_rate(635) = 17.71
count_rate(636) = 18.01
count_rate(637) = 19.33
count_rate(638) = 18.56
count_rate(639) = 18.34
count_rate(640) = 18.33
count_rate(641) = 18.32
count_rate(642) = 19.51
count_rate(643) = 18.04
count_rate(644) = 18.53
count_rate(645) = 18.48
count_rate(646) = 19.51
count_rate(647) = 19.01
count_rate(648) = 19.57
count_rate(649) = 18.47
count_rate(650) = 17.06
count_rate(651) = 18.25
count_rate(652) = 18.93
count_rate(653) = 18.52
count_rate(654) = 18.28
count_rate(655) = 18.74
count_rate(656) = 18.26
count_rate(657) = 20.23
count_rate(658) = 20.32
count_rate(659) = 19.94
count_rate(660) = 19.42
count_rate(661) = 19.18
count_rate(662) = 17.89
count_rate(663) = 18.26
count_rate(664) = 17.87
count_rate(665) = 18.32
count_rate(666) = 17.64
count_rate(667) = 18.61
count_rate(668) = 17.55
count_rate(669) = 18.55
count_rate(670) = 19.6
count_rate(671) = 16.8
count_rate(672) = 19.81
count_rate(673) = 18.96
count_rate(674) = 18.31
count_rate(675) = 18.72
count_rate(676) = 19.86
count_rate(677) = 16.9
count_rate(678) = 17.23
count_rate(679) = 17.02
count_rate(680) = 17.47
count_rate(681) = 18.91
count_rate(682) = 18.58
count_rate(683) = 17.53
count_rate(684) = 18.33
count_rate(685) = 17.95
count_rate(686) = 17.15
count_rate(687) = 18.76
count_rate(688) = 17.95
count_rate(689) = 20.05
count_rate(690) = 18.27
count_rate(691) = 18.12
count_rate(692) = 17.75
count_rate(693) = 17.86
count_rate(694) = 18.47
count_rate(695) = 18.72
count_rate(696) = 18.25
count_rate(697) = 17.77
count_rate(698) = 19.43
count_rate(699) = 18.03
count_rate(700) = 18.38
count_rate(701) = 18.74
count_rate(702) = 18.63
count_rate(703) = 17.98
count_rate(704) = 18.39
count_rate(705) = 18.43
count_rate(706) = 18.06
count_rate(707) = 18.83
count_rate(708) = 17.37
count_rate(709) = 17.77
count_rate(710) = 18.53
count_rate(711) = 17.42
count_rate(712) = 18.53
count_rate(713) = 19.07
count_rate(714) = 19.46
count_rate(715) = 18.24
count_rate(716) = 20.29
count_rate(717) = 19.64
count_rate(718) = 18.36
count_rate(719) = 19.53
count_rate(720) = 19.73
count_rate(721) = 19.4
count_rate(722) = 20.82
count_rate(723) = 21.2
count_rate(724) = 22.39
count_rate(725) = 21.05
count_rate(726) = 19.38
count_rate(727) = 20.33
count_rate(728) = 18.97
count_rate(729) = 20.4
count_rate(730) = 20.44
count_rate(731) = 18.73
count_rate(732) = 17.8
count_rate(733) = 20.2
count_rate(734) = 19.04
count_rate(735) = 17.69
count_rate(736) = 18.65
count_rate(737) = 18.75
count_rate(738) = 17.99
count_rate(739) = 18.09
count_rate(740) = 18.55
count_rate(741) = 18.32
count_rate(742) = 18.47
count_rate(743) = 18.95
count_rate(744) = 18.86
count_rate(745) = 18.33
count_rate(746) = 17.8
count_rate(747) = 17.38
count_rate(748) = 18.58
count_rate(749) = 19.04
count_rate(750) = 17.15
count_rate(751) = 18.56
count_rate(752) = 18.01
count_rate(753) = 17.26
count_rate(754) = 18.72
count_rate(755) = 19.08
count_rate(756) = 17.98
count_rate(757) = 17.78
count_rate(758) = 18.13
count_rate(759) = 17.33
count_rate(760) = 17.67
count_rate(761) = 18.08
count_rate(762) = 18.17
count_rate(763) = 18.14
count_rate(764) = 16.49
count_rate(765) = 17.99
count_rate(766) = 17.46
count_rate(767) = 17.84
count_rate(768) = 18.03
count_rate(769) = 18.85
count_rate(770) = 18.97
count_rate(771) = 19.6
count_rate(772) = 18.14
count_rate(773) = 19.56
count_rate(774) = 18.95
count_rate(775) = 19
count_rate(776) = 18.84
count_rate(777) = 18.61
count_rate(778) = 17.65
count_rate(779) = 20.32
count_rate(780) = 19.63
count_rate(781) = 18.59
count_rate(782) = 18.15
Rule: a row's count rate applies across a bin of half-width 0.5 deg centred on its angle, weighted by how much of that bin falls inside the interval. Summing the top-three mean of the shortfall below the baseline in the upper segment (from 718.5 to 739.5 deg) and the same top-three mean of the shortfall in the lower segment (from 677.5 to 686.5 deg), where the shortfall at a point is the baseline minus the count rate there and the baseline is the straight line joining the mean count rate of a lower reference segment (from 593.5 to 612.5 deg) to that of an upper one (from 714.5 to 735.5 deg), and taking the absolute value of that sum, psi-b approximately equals 4.0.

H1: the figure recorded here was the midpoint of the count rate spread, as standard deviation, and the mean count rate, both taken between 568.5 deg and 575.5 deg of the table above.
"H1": 9.5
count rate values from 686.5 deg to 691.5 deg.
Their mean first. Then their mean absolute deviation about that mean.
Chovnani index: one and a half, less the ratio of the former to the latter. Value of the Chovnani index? -29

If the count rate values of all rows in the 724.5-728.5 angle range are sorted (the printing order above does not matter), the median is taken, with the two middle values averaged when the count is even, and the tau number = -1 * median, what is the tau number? -19.9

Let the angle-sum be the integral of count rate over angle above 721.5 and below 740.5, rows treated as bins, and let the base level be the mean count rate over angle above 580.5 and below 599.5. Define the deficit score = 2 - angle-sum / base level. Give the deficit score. -18.23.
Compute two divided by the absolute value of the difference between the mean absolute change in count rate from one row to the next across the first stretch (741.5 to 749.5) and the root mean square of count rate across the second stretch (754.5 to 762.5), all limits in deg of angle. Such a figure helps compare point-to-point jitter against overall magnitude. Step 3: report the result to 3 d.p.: 0.114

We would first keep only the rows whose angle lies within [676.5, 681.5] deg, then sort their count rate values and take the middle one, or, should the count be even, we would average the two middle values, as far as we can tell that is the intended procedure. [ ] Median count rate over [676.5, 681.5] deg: 17.2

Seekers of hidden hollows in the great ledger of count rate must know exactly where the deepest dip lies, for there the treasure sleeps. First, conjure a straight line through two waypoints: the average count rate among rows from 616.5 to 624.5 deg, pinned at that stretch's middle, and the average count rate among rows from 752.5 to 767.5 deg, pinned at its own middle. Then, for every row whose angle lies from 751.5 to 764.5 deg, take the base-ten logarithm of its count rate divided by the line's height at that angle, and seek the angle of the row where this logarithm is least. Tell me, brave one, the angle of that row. 764 deg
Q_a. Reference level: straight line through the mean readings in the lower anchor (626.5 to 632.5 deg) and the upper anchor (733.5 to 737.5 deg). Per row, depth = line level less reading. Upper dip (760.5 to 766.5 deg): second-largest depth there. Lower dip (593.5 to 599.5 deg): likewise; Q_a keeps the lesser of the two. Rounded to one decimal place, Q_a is 0.6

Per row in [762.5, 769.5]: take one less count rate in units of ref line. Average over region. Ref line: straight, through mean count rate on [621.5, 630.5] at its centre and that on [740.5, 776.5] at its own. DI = 0.02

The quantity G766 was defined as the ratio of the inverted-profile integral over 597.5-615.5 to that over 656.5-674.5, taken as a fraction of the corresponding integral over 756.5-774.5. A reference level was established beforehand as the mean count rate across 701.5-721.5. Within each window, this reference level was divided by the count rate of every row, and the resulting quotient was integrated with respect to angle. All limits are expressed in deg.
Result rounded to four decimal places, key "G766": 0.0553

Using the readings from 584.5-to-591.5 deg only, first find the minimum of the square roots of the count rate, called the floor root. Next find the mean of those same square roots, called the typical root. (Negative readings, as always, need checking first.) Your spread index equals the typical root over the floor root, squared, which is 1.03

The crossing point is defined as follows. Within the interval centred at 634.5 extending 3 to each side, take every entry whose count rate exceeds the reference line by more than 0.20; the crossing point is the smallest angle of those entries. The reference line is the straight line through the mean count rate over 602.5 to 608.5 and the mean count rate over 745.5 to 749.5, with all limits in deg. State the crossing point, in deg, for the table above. 633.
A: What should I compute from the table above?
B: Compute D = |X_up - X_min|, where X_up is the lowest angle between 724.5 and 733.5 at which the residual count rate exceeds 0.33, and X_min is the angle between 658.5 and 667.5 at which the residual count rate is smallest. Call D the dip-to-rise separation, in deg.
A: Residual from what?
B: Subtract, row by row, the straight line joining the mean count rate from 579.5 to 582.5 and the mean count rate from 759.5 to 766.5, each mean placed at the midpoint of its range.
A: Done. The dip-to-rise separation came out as 59 deg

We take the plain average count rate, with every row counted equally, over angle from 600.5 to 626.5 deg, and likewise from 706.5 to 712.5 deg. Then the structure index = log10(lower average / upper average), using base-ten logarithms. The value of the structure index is 0.009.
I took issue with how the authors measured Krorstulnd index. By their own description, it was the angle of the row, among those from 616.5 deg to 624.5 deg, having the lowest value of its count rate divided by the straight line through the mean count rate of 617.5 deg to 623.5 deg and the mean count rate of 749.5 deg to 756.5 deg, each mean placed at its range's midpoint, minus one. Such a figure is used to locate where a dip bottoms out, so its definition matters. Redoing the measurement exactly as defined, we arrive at 622 deg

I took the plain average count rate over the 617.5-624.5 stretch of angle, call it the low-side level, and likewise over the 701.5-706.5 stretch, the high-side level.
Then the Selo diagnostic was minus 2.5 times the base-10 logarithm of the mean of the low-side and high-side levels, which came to -3.17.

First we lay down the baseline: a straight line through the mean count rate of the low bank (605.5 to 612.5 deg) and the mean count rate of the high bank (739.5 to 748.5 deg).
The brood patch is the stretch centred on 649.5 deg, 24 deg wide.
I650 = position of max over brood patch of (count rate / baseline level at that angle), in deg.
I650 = 658 deg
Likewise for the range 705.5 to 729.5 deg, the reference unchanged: 724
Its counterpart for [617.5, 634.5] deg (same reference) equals 629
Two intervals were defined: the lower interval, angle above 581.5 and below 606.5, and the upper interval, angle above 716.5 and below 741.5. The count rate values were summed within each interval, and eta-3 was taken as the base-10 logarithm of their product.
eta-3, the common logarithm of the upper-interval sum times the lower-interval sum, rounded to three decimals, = 5.346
